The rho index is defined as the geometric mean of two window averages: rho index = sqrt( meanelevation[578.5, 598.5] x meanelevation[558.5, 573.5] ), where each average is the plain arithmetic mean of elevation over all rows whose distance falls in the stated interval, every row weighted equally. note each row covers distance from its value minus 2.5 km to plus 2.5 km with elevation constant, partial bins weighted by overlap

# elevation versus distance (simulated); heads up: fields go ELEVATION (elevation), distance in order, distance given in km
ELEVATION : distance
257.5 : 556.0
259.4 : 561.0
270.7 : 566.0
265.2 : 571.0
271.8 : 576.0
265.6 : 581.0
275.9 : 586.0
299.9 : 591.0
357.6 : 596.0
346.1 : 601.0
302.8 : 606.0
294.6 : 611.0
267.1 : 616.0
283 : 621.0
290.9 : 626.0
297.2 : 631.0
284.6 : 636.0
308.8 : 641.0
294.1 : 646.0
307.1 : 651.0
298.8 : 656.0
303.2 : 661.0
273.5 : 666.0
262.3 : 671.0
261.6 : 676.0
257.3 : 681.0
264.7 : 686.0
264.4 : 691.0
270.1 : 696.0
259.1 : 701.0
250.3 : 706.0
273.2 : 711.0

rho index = 282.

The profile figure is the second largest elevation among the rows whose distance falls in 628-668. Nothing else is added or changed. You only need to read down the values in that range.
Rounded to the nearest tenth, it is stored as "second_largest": 307.1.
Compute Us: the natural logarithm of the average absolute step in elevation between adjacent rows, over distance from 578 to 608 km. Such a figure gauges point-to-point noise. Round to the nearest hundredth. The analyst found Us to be 3.38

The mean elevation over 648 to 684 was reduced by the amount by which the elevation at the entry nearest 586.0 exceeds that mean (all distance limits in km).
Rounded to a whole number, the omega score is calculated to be 285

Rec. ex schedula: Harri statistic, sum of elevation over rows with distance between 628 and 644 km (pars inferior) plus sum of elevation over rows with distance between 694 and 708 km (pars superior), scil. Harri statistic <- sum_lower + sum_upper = 1670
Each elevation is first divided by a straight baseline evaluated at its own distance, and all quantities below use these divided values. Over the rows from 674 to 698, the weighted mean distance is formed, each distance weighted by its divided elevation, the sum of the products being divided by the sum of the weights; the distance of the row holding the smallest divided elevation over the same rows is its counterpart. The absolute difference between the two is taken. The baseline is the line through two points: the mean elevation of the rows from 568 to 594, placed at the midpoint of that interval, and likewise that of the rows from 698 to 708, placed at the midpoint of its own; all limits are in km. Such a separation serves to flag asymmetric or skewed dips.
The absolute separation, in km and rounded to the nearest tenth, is 5.1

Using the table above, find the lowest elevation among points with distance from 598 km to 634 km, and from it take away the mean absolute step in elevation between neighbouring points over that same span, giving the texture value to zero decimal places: 249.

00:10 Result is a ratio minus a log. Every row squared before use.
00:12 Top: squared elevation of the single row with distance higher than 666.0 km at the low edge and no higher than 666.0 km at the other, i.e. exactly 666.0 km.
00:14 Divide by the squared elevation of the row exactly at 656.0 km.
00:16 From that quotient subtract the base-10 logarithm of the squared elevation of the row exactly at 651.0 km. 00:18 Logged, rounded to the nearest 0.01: -4.14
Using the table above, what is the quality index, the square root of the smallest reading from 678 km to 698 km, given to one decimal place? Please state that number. 16.0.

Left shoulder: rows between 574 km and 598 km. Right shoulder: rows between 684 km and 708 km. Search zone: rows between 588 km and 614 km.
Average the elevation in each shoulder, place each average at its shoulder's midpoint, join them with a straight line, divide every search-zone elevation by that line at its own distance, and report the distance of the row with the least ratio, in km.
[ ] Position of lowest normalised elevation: 591.0 km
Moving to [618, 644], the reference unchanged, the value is 621.0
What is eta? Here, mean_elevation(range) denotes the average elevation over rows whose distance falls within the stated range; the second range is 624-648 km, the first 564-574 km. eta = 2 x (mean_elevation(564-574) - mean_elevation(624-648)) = -54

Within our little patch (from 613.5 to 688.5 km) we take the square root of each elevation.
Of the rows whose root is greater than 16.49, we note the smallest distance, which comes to 621.0 km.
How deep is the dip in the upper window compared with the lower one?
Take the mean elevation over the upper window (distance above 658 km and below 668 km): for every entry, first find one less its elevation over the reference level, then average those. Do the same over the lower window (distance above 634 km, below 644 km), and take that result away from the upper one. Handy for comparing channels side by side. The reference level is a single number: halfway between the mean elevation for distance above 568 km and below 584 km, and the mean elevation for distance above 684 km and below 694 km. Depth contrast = 0.03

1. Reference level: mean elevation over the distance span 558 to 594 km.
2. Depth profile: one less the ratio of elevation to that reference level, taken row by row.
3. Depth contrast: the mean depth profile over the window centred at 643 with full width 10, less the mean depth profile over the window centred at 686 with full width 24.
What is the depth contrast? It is -0.14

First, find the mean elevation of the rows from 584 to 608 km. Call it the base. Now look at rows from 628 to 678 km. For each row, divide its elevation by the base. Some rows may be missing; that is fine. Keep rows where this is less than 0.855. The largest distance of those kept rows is 676.0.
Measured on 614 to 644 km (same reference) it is 616.0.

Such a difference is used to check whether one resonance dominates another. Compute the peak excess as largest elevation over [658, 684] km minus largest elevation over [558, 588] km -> 27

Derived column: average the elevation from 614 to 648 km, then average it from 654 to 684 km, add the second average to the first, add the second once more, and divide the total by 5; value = 168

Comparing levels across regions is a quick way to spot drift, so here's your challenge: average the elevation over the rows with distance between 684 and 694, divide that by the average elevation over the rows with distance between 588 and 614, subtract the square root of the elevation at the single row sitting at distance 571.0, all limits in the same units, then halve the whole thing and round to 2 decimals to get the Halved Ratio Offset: -7.73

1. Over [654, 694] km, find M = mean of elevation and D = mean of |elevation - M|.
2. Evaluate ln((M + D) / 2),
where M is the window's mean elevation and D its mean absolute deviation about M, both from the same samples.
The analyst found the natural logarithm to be 4.97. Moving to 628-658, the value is 5.03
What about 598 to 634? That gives 5.05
